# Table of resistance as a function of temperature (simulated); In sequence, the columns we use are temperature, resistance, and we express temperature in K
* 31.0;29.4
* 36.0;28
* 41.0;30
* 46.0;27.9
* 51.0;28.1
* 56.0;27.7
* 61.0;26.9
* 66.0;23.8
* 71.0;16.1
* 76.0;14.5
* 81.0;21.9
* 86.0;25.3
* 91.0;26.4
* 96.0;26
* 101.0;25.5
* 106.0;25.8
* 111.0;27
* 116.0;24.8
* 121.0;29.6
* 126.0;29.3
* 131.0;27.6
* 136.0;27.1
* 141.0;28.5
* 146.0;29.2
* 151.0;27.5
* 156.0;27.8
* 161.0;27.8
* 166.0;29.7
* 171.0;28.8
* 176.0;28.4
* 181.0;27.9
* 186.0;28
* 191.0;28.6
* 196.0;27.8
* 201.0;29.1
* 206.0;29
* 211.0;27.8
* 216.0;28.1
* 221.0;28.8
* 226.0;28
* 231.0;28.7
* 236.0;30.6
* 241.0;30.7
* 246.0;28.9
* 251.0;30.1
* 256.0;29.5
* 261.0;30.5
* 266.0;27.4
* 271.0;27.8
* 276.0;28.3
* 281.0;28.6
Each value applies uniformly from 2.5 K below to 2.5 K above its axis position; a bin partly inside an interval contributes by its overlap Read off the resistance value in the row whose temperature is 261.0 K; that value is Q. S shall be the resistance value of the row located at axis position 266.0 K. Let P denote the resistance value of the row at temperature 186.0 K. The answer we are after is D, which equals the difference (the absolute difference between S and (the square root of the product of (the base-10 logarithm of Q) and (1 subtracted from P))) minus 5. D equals 16.1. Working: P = 28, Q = 30.5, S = 27.4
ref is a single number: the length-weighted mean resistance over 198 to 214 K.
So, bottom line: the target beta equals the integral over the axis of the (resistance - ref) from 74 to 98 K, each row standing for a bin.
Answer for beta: -136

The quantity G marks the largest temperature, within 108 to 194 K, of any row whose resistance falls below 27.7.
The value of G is 151.0 K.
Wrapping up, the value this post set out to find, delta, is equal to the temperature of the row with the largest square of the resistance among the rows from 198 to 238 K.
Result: 236.0 K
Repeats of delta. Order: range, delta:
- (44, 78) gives 51.0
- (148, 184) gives 166.0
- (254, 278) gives 261.0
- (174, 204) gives 201.0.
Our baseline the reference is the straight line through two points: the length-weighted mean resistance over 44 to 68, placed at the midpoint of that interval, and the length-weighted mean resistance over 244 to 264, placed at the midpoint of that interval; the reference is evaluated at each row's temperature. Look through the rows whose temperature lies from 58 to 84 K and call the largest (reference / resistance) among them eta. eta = 1.876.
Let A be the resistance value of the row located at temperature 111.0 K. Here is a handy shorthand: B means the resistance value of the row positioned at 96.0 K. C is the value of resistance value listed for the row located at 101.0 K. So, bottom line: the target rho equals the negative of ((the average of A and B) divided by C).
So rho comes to -1.04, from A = 27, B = 26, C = 25.5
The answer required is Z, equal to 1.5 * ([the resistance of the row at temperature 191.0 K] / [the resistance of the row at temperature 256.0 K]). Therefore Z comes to 1.45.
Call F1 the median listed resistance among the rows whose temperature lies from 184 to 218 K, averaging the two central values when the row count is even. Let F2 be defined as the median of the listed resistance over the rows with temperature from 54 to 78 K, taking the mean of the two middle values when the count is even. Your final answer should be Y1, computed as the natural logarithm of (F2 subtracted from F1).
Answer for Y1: 1.5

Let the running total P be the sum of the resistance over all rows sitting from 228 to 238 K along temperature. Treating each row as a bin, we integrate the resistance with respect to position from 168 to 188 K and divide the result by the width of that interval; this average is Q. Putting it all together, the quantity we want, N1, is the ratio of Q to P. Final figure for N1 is 0.48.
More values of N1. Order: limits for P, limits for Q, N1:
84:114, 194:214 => 0.18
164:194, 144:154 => 0.16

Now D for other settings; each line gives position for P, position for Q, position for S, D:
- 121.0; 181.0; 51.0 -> 16.7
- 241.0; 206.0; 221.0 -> 17.2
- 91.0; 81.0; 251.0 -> 19.3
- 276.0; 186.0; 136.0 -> 15.8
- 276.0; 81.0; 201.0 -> 18.1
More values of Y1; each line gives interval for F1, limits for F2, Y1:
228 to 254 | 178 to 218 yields 0.7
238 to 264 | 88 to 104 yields 1.4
